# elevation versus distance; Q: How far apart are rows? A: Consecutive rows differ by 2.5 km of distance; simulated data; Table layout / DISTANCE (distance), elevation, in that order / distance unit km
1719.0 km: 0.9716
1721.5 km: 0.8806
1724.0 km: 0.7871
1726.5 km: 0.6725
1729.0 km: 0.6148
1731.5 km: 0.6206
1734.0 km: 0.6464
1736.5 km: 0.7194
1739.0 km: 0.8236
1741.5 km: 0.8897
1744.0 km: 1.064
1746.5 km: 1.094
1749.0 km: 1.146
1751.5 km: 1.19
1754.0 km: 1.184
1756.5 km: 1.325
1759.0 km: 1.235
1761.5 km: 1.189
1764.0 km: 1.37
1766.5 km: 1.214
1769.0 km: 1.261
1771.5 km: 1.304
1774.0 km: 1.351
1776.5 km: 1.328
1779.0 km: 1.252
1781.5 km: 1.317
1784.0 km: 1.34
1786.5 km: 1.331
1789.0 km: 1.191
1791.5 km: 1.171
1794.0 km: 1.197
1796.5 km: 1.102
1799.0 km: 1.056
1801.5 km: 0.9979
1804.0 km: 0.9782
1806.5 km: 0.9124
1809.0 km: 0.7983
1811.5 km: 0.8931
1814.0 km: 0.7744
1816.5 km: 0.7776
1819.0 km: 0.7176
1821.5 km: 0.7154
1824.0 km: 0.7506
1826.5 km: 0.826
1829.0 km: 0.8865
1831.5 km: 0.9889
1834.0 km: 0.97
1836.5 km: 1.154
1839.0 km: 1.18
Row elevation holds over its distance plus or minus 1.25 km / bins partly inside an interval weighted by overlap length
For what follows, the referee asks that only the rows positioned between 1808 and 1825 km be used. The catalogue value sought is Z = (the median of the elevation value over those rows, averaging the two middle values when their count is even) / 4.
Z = 0.19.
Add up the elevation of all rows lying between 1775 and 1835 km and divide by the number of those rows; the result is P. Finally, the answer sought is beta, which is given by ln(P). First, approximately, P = 1.0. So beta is 0.01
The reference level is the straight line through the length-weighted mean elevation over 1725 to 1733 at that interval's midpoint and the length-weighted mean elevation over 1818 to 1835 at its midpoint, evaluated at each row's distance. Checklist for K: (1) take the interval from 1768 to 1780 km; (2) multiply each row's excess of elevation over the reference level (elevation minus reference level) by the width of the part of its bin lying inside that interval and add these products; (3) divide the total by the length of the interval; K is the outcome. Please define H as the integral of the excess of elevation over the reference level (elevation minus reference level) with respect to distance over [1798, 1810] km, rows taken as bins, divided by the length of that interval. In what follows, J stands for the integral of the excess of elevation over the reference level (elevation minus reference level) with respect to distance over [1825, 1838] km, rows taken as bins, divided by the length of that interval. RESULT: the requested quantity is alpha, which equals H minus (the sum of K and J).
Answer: -0.53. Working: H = 0.16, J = 0.12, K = 0.6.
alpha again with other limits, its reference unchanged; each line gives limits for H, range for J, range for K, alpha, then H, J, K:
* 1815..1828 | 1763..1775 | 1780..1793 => -1.15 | -0.07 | 0.58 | 0.5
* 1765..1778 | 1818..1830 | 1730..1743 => 0.53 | 0.57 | -0.05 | 0.1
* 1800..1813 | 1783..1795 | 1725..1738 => -0.38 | 0.12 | 0.48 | 0.0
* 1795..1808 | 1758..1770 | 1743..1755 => -0.78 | 0.22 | 0.54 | 0.5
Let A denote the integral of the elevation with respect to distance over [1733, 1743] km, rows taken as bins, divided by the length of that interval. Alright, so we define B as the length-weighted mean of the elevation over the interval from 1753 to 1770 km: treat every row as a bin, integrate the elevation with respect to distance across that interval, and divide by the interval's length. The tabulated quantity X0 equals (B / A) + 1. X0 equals 2.61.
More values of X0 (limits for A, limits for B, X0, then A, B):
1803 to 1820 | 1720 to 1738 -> 1.85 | 0.84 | 0.71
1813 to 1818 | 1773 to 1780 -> 2.70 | 0.77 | 1.31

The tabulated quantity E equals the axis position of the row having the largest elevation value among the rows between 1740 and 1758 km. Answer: 1756.5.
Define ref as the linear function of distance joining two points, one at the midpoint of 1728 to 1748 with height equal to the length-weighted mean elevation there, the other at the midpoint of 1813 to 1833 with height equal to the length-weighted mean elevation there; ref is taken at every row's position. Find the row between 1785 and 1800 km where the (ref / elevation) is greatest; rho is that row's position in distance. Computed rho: 1799.0 km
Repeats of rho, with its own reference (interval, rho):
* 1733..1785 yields 1734.0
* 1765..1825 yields 1821.5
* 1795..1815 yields 1814.0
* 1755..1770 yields 1761.5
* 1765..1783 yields 1766.5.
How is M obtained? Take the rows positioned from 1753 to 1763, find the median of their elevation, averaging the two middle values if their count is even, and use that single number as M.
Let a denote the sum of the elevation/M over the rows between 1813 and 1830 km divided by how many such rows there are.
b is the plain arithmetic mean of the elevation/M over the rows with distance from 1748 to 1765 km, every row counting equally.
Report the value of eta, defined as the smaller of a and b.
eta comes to 0.642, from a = 0.64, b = 1.018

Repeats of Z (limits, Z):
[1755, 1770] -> 0.31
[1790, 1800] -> 0.28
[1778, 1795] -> 0.31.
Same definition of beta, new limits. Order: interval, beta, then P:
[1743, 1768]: 0.18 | 1.2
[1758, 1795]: 0.24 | 1.3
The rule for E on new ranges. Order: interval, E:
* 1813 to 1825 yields 1816.5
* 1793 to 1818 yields 1794.0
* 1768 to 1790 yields 1774.0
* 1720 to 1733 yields 1721.5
